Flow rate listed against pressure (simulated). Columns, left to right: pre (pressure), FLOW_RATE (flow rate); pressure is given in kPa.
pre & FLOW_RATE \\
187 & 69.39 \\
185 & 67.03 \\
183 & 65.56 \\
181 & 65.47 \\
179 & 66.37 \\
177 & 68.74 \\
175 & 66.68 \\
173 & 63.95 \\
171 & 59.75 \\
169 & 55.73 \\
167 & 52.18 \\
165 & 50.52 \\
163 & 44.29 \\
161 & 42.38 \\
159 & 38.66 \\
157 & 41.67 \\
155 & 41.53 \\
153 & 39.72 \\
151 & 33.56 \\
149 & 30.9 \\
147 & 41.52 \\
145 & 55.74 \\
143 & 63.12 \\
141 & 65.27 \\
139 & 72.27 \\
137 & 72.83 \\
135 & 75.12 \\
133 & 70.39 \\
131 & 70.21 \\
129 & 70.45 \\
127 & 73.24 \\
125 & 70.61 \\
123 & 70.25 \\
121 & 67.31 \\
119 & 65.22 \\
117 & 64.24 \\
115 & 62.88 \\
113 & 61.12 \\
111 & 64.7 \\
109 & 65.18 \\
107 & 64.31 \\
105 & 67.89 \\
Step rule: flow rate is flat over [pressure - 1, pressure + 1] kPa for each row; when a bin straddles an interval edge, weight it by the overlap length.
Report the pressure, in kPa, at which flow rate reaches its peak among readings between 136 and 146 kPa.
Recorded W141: 137 kPa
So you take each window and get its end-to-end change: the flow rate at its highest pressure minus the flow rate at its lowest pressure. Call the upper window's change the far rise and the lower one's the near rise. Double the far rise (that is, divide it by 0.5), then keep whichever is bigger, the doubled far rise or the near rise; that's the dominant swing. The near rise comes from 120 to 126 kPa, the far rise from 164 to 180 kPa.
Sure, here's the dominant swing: 32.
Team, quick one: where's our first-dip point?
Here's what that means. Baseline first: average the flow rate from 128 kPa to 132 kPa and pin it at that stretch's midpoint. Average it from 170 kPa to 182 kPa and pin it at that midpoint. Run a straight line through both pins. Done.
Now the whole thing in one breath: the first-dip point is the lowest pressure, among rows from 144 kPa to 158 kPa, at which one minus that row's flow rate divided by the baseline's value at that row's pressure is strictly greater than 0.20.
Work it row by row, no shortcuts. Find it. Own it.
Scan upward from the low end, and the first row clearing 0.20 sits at 147 kPa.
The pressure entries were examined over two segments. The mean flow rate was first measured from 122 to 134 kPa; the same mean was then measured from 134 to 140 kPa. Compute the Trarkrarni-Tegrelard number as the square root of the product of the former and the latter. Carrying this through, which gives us 72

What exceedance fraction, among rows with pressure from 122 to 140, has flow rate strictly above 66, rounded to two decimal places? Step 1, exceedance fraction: 1.00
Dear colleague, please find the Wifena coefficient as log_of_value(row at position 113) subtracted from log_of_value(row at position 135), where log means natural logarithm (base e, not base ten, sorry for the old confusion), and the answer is 0.21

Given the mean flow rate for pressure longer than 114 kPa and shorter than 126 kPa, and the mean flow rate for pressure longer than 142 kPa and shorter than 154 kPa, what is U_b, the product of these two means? 2943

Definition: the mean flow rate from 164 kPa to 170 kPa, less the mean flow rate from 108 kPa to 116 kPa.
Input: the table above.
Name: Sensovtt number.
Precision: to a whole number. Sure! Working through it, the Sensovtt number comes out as -11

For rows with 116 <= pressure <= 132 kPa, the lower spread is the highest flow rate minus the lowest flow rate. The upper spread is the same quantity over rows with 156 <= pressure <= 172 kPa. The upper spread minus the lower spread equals 12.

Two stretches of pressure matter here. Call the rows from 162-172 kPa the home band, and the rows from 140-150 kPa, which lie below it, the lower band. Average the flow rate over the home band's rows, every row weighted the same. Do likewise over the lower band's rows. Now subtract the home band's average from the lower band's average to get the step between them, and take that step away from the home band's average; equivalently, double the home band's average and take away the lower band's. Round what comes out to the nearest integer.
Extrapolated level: 54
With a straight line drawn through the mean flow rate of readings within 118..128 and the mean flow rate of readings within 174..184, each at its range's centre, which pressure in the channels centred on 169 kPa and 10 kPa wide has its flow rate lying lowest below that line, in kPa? 165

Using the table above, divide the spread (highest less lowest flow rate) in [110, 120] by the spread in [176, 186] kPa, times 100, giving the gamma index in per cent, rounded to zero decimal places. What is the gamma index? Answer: 125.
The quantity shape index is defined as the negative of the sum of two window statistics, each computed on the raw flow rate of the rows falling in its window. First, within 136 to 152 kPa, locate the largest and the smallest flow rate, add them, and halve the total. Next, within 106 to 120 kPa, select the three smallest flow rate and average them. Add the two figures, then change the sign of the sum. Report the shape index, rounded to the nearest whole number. -115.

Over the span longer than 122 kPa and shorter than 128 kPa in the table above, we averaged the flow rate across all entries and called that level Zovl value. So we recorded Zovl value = 71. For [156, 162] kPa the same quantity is 41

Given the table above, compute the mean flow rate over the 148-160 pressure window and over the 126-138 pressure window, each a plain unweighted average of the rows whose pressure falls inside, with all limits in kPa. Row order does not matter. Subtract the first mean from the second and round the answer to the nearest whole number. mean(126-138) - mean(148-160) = 34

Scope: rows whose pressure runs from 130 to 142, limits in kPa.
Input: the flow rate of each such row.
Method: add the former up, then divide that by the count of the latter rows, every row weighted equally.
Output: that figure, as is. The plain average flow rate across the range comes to 71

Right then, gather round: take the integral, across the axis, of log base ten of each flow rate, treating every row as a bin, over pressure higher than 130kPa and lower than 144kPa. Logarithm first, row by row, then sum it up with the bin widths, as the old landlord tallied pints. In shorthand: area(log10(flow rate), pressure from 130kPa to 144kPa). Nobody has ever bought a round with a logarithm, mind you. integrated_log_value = 26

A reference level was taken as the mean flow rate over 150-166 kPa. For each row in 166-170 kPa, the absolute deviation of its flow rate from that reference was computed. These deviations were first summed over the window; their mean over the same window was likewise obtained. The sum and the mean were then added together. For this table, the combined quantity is 37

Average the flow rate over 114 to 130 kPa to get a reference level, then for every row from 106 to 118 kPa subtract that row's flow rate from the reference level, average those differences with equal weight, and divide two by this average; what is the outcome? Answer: 0.47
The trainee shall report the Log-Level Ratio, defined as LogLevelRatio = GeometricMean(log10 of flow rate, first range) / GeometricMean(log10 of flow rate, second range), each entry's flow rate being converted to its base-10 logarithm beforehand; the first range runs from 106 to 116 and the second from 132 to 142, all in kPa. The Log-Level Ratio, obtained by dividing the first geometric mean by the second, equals 0.97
